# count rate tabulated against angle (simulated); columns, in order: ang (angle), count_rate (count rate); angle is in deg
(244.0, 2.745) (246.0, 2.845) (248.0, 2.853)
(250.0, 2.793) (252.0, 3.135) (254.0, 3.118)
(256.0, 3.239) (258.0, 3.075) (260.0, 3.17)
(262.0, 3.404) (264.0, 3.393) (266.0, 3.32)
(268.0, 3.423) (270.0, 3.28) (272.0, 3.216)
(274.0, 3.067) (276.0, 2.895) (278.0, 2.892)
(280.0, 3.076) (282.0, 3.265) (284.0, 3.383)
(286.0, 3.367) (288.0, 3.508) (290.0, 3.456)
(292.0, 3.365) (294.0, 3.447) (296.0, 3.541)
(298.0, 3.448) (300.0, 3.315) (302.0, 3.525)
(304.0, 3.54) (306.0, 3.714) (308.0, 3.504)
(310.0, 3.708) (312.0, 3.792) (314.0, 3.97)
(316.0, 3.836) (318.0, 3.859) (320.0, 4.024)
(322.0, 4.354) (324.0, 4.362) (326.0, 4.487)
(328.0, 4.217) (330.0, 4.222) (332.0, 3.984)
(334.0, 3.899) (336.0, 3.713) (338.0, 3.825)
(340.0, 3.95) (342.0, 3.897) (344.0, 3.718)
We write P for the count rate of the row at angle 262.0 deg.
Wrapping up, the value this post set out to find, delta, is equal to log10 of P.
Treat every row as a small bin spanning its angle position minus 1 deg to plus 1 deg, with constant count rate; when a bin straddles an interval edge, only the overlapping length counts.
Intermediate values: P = 3.404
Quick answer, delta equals 0.532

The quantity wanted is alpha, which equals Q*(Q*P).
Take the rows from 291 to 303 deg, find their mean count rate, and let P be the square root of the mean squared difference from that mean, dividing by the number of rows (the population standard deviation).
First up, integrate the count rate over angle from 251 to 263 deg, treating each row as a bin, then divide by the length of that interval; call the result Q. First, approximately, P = 0.08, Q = 3.19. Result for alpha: 0.8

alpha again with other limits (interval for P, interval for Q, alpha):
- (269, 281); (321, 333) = 2.7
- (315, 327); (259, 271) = 2.9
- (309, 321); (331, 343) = 1.6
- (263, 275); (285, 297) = 1.4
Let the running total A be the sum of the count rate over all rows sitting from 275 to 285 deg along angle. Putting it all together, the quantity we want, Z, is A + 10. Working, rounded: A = 16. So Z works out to 26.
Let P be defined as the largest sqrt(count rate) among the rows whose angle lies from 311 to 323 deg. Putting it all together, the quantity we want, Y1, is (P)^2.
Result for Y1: 4.4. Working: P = 2.09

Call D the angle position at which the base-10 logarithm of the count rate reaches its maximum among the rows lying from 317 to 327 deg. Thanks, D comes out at 326.0 deg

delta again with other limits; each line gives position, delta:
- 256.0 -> 0.510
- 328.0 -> 0.625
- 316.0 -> 0.584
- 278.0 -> 0.461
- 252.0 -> 0.496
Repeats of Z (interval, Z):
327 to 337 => 30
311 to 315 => 18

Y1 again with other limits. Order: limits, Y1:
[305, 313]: 3.8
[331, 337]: 4.0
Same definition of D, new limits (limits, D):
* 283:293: 288.0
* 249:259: 256.0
